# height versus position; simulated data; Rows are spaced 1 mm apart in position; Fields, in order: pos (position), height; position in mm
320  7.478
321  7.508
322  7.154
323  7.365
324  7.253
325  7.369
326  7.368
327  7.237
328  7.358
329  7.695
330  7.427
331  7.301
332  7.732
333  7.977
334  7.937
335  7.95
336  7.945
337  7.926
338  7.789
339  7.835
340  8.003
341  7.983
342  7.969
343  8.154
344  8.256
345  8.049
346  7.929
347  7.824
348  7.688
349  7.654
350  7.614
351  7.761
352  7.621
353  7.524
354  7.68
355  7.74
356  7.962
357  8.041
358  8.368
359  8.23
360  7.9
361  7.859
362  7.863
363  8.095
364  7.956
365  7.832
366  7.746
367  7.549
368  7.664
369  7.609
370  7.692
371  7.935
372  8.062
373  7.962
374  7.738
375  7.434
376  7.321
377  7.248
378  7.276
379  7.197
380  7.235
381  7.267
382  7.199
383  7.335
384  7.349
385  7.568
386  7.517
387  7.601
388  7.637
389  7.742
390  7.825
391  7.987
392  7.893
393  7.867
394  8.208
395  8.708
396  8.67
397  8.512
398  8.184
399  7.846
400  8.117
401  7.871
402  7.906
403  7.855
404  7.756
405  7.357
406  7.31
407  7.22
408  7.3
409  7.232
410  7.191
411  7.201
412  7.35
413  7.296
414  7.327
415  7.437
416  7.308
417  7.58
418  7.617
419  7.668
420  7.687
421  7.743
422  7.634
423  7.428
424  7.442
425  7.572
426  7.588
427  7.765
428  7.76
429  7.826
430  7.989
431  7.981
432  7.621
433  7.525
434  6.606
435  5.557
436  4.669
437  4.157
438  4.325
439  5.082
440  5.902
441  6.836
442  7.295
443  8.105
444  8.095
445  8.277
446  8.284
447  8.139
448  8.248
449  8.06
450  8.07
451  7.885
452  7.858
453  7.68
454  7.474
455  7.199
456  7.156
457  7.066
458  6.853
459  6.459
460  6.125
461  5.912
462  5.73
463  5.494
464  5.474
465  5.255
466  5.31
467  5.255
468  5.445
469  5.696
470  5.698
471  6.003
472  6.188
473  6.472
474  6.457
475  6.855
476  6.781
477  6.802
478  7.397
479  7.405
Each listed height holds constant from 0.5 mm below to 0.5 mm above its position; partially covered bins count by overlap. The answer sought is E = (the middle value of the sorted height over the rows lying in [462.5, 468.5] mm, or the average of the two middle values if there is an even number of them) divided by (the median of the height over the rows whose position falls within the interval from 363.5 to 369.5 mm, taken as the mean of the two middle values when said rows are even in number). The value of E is 0.70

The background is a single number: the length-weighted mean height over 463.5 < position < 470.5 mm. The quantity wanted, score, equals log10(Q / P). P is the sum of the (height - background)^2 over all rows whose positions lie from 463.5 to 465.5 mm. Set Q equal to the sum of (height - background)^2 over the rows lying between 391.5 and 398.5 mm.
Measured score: 3.2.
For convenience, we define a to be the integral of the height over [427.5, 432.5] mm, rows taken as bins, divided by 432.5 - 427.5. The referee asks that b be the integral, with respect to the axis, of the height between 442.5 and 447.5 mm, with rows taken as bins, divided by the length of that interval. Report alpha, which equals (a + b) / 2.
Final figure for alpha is 8.0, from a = 7.84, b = 8.2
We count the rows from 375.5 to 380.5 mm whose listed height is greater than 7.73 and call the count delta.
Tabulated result 0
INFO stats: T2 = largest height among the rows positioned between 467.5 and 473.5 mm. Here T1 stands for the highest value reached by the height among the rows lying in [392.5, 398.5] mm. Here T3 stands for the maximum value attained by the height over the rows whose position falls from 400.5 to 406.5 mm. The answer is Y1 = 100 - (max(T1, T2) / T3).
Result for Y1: 98.9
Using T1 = 8.708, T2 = 6.472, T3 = 7.906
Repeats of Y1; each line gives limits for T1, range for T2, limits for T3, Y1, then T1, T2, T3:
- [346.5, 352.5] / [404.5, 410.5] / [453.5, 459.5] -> 99.0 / 7.824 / 7.357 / 7.474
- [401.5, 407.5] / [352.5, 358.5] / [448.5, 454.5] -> 99.0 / 7.906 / 8.368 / 8.07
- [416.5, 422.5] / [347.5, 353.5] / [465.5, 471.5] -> 98.7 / 7.743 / 7.761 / 6.003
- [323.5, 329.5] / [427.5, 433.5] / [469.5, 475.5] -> 98.8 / 7.695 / 7.989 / 6.855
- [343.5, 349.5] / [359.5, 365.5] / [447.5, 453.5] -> 99.0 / 8.256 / 8.095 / 8.248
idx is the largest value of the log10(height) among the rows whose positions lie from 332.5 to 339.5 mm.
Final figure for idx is 0.902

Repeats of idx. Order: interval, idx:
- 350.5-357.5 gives 0.905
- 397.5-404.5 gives 0.913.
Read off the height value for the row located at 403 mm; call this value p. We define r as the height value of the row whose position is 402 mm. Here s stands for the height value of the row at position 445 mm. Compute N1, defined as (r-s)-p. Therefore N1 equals -8.23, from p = 7.855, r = 7.906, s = 8.277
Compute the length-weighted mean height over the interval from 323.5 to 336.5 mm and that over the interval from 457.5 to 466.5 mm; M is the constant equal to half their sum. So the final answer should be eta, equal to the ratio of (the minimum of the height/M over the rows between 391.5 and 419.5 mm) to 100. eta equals 0.011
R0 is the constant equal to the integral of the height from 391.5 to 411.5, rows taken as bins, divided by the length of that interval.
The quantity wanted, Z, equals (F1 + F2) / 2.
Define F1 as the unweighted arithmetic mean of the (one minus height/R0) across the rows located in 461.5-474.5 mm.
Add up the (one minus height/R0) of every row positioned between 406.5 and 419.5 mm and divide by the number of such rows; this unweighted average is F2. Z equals 0.16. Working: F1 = 0.266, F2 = 0.06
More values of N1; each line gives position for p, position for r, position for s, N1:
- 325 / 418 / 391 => -7.74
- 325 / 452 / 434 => -6.12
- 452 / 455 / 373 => -8.62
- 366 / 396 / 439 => -4.16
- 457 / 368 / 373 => -7.36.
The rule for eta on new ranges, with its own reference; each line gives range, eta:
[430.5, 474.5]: 0.006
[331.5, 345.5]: 0.012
